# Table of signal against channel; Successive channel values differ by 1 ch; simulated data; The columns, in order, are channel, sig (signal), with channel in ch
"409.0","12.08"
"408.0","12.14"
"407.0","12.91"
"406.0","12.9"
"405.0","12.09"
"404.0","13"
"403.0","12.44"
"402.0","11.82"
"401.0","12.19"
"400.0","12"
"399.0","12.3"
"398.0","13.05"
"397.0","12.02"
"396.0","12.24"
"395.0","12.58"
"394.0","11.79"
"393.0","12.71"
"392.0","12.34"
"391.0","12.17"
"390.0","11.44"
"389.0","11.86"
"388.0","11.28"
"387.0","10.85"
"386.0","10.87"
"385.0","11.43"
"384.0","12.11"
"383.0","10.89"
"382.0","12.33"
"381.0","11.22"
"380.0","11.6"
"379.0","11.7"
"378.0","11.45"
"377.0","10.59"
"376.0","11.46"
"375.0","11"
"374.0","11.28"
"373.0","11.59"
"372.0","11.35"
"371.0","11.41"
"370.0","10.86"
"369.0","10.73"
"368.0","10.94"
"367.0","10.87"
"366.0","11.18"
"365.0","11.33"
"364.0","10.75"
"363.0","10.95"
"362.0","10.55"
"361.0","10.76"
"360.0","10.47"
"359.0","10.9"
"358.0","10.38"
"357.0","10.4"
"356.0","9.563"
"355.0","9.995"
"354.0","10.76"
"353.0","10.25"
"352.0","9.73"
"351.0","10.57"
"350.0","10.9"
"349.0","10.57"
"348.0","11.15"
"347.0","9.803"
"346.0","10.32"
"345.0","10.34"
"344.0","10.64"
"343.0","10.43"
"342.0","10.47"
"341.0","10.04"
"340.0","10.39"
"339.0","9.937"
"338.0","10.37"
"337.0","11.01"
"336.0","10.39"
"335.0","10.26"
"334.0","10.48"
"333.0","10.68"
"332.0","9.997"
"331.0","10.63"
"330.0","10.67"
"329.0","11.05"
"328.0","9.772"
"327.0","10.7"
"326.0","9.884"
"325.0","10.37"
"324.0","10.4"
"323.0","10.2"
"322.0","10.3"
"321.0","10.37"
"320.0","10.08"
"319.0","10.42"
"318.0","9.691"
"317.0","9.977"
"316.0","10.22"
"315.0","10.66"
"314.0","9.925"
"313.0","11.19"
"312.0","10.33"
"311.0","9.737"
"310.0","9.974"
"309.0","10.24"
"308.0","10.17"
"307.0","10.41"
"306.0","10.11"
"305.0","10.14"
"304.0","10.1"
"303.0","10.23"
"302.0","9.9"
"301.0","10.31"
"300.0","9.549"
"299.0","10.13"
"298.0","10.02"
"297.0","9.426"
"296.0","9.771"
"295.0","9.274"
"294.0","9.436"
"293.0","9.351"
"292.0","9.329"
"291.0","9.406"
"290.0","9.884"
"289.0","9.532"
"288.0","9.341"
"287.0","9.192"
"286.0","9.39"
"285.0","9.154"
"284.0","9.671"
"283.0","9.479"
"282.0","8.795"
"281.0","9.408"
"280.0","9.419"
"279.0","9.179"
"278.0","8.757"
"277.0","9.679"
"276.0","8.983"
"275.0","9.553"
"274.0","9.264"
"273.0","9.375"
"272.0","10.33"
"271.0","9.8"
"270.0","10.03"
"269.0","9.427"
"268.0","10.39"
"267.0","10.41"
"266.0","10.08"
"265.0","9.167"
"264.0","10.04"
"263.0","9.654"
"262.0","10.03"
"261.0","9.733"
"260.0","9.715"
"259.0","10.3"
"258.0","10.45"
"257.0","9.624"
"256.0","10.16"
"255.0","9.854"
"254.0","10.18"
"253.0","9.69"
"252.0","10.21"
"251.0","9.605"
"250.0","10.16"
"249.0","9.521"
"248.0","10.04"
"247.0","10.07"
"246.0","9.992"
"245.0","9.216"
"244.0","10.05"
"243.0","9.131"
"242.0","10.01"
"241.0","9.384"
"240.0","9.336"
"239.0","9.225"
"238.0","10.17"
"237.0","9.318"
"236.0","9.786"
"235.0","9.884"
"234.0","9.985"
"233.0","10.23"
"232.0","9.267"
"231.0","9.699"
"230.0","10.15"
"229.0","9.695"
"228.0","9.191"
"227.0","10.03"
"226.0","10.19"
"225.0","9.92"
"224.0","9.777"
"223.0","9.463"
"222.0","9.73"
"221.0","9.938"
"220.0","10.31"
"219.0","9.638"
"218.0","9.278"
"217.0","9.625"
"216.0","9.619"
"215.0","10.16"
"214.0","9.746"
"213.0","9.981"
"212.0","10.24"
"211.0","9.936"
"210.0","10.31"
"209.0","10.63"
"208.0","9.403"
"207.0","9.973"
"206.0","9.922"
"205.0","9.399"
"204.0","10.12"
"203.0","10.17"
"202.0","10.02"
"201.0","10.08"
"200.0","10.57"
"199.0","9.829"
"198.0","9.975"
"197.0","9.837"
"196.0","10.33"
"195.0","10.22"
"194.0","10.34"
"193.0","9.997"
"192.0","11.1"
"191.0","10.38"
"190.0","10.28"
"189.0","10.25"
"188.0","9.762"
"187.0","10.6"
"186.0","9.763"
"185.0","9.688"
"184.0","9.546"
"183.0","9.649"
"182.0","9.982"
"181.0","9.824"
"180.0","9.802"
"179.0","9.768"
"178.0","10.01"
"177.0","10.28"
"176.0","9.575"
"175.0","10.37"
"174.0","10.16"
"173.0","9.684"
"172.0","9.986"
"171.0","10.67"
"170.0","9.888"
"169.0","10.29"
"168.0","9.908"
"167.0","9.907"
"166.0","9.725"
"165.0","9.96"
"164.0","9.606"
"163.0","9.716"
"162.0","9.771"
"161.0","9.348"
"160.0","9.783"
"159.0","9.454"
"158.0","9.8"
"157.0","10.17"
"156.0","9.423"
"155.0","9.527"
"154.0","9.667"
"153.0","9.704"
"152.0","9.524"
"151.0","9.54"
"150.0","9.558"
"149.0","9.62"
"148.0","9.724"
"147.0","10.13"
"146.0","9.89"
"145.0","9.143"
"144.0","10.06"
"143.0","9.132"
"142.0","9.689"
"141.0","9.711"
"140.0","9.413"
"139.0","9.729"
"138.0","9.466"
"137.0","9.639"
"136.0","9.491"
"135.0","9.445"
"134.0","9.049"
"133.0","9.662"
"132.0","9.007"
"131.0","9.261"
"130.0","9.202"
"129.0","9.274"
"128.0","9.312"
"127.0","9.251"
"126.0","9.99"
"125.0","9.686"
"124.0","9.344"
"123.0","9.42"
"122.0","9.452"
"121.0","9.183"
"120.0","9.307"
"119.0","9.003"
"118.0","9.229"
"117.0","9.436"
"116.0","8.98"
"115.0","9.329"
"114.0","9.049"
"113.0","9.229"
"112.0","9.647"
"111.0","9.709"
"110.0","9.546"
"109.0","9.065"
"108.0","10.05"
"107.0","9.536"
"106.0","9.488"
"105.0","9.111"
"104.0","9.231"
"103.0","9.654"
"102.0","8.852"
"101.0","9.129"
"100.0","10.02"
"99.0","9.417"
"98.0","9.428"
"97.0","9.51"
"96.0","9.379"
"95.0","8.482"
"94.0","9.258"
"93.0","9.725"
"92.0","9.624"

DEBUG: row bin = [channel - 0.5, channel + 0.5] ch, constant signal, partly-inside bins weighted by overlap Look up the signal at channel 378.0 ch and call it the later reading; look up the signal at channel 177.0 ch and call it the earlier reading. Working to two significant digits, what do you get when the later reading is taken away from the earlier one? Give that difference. -1.2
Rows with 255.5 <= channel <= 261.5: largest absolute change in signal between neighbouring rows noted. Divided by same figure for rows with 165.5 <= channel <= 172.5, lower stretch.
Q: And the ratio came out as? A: 1.1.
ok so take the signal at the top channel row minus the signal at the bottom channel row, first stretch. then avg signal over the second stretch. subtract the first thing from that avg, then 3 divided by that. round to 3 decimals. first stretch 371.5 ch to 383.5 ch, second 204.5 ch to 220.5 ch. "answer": 0.290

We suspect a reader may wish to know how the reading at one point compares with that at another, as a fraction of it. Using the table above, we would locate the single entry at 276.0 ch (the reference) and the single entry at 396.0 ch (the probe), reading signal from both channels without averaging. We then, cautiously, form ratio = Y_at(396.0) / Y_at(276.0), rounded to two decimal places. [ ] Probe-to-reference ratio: 1.36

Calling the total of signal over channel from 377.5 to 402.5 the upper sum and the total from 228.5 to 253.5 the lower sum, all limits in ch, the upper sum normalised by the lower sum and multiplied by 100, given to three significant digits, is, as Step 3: 121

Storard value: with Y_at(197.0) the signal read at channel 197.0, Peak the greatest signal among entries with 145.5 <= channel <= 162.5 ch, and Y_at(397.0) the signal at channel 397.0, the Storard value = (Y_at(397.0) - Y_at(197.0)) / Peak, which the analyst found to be 0.21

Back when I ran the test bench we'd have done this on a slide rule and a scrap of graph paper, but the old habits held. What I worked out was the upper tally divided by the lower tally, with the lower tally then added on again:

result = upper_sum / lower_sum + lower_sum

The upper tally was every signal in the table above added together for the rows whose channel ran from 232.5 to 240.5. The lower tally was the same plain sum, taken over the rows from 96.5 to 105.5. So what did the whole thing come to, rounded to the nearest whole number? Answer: 85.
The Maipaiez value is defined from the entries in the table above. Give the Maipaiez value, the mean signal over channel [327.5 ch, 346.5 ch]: 10.4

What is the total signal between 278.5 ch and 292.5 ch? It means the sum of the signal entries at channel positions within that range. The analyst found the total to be 131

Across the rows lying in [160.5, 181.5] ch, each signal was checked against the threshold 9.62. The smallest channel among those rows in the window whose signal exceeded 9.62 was 162.0 ch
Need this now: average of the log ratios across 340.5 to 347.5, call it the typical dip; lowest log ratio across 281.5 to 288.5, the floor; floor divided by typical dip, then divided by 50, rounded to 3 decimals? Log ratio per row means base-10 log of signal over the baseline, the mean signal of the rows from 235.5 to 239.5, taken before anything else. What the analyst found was -0.027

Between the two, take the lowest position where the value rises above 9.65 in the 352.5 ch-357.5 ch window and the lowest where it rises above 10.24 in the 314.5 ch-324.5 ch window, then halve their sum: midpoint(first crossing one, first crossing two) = 334.0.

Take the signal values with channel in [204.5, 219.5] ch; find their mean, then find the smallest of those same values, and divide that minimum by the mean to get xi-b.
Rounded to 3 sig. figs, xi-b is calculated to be 0.941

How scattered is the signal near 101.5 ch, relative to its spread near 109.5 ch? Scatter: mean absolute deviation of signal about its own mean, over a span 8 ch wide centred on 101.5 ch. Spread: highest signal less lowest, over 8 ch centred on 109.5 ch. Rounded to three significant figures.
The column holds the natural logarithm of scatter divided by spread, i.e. -1.28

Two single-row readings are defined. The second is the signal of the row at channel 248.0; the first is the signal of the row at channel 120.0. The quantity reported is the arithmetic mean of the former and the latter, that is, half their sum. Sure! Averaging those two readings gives 9.7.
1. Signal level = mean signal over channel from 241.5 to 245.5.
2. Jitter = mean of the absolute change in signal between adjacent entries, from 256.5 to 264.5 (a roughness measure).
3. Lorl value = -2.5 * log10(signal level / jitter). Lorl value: -3.5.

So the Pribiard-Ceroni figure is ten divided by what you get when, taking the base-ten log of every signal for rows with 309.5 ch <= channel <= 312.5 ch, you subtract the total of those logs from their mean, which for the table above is -4.998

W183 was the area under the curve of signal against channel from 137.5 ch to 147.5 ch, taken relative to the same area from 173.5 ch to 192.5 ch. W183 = 0.5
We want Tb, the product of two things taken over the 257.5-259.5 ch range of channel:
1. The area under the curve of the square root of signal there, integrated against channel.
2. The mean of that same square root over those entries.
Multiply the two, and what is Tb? 21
